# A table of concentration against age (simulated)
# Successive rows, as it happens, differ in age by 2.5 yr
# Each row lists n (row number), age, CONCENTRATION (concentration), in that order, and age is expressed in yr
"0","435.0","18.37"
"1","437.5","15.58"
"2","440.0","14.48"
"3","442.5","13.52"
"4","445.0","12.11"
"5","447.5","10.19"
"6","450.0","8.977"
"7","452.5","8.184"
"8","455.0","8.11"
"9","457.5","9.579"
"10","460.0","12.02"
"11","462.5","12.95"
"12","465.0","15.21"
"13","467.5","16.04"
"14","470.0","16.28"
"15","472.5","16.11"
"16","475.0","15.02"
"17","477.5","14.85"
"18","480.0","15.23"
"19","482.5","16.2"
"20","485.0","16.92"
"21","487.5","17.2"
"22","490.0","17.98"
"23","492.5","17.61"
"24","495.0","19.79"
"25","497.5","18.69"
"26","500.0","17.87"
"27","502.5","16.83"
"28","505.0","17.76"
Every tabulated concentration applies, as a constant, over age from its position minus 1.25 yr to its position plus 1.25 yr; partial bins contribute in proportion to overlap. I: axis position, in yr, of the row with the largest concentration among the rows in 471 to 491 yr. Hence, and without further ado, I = 490.0 yr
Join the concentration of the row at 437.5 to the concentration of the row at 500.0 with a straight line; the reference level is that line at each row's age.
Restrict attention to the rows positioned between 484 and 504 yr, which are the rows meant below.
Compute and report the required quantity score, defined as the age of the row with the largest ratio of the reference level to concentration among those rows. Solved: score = 502.5 yr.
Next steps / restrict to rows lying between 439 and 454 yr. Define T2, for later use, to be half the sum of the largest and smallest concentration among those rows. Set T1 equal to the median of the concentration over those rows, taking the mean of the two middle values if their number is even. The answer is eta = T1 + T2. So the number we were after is 22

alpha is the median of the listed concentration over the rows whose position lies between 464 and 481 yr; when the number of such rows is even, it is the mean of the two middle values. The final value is 15.2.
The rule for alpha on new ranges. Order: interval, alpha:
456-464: 12.0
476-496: 17.1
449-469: 10.8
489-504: 17.9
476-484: 15.2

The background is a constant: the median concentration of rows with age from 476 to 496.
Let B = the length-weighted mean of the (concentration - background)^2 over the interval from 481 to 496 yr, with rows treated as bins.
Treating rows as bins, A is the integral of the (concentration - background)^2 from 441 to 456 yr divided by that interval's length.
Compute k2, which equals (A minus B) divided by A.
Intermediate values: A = 50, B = 1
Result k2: 1.0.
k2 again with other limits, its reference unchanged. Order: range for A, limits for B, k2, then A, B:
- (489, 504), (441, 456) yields -24.2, 2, 50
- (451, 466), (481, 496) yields 1.0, 44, 1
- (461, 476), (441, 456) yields -9.3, 5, 50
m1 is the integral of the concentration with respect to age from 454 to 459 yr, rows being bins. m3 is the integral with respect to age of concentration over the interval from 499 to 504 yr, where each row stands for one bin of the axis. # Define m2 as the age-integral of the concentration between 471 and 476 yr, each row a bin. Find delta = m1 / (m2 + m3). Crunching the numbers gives 0.27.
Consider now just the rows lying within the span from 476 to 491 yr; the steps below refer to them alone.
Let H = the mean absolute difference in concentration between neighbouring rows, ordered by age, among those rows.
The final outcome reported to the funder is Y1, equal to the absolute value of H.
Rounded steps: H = 0.6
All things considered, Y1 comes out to 0.63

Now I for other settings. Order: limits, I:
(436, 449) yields 437.5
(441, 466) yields 465.0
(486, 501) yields 495.0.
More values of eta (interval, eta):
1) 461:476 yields 30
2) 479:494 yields 34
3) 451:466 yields 22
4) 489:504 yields 36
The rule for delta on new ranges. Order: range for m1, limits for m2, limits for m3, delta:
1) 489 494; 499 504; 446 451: 0.66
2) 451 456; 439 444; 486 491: 0.26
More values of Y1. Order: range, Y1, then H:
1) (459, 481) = 0.76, 0.8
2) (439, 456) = 1.06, 1.1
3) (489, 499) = 1.22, 1.2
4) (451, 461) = 1.33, 1.3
